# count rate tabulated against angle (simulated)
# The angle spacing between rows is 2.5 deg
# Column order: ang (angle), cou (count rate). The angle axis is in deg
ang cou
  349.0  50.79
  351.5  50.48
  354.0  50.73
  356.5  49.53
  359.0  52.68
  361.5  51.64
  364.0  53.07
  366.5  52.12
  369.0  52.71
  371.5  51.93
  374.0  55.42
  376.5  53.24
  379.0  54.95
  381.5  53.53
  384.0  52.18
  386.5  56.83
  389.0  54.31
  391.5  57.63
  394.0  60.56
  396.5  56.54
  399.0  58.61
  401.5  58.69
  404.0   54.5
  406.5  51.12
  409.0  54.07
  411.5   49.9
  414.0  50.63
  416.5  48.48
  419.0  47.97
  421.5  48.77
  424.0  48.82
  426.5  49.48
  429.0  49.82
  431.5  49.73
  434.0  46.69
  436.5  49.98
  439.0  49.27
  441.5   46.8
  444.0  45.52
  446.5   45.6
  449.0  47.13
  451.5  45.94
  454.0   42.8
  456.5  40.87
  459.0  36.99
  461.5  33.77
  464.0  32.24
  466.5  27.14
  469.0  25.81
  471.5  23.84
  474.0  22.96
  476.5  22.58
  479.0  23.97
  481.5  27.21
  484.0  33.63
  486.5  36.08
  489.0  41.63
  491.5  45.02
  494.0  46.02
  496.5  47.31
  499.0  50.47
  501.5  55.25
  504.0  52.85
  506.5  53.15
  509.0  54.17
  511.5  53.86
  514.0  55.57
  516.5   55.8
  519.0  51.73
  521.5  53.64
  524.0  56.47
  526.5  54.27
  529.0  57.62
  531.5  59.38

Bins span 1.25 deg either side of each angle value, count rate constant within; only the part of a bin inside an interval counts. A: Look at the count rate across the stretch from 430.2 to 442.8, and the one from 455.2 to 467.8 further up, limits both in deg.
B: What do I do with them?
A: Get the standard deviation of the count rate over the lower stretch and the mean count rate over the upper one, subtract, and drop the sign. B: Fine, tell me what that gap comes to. 33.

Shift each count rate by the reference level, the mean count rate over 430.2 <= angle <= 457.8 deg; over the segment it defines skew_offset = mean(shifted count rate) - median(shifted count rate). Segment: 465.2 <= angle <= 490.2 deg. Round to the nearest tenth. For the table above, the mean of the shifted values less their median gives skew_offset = 2.0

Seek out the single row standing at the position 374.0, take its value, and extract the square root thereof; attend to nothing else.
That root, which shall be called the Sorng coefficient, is 7.44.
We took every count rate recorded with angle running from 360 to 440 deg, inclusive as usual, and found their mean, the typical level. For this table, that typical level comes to 53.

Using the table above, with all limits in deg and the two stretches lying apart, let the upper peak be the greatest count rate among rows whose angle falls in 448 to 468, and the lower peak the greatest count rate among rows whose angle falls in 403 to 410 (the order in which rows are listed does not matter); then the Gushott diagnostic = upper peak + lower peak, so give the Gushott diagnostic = 102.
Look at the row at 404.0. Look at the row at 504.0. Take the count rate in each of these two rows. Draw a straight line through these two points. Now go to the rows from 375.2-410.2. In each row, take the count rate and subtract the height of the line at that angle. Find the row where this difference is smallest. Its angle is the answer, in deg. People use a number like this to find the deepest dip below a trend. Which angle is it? 406.5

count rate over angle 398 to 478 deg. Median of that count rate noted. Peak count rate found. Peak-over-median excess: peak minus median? 11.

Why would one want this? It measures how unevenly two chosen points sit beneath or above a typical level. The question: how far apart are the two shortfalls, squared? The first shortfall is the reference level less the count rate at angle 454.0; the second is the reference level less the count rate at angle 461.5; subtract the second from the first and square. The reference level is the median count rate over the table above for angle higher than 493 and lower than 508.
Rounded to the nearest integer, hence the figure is 82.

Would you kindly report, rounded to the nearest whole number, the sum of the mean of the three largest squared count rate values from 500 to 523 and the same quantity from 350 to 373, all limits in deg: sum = 5875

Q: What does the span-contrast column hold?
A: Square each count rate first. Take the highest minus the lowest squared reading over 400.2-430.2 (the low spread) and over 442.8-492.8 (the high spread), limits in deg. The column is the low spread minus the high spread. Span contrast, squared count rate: -568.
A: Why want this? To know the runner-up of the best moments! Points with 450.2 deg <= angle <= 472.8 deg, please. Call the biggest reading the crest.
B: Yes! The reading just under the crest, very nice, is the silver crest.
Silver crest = 42.8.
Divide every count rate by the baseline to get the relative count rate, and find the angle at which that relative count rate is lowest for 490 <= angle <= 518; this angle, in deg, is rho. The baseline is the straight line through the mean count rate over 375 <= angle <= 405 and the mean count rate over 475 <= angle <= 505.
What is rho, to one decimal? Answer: 491.5 deg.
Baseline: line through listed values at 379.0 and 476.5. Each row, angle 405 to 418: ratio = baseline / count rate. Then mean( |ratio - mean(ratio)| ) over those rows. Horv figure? 0.020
